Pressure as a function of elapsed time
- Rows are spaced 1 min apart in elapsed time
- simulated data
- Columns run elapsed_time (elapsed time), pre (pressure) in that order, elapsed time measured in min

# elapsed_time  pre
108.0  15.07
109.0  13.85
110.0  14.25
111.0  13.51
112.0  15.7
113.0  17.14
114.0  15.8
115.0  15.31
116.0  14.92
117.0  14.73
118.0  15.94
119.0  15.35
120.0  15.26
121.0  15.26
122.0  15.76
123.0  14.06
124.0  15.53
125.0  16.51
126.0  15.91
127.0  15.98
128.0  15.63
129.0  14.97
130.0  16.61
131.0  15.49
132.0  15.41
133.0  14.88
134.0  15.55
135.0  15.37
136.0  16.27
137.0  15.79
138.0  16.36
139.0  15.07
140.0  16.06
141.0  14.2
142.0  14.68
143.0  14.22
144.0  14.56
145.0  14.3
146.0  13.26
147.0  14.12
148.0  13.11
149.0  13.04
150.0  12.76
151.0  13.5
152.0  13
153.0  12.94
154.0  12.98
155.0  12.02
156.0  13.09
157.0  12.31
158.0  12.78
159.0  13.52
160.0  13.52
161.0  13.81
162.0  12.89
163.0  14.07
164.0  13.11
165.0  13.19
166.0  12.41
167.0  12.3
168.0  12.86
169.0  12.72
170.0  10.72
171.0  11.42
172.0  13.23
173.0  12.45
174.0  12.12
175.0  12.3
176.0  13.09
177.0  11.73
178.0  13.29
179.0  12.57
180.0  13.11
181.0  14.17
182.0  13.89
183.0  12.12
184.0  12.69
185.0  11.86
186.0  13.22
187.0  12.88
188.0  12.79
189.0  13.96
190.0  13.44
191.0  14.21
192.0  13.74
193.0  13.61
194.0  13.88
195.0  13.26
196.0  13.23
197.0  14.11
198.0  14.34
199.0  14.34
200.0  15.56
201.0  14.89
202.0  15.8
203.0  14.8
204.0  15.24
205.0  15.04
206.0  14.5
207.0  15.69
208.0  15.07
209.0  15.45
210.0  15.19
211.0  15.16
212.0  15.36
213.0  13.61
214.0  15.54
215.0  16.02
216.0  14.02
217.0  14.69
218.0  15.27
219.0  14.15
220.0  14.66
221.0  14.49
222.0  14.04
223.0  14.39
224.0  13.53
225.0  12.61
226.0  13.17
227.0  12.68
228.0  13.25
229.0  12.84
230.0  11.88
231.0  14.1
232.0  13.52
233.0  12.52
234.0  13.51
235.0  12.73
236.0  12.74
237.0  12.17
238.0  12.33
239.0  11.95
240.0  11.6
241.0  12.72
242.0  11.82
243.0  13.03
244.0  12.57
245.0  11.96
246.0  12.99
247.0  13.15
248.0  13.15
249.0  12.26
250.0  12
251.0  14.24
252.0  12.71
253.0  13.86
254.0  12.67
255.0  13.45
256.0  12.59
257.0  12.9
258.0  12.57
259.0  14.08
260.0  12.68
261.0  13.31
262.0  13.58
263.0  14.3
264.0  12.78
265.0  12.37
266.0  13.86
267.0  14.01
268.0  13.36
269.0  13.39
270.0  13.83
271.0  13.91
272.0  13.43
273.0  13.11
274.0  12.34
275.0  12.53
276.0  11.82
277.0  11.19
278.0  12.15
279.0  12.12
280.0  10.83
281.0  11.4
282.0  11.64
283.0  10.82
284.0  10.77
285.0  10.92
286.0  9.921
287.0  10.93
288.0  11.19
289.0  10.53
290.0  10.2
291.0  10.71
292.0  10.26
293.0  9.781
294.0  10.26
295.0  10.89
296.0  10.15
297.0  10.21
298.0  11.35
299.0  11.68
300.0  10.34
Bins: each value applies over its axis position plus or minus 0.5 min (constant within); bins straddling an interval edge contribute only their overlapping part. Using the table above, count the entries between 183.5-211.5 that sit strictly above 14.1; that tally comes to 16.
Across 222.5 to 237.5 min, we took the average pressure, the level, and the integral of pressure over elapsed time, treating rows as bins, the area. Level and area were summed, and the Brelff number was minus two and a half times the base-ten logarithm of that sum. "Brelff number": -5.80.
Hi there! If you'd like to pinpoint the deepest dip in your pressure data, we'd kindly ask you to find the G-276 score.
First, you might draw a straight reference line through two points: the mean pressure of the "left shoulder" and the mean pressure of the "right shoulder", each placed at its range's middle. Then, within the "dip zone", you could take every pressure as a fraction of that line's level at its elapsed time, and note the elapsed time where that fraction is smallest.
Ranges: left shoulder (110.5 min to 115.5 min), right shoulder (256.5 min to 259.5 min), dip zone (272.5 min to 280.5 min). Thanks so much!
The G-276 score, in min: 280.0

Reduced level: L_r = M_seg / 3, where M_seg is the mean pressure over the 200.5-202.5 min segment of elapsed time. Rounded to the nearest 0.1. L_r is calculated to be 5.1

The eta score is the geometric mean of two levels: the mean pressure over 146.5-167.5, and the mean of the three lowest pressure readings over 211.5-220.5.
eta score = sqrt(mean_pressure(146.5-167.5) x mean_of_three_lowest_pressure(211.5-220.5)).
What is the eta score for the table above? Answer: 13.5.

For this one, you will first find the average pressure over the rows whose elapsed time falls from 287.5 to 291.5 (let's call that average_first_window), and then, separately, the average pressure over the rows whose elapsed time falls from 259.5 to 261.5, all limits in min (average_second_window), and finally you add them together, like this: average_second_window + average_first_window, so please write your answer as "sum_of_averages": 23.7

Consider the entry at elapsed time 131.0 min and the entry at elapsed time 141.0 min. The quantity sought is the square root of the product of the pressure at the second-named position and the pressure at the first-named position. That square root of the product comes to 14.8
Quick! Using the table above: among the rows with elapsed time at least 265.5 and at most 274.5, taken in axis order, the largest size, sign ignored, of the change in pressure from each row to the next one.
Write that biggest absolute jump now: 0.8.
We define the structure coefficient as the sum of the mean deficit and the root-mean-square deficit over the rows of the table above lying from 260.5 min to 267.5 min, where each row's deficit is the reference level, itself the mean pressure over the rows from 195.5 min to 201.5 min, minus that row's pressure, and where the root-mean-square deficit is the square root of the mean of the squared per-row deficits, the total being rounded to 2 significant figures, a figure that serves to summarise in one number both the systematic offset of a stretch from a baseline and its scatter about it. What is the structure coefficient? 2.1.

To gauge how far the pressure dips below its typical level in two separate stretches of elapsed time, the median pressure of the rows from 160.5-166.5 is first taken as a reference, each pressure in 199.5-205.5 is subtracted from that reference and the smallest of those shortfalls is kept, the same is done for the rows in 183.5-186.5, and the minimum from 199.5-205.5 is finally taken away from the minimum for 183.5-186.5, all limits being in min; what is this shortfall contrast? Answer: 2.6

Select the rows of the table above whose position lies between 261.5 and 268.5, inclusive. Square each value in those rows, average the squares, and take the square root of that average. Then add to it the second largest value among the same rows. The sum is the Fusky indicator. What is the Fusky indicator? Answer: 27.5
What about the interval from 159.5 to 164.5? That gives 27.3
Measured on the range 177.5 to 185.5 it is 26.9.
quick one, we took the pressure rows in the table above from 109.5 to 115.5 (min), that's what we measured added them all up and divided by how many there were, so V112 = 15.3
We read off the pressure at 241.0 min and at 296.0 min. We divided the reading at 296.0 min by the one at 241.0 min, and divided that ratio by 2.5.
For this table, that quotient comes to 0.32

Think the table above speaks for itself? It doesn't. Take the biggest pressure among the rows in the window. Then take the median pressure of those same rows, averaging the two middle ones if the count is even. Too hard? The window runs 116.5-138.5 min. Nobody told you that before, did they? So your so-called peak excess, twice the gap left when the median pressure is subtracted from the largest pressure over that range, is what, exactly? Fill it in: 2.1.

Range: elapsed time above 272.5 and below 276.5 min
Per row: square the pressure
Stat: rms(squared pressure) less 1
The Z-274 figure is 155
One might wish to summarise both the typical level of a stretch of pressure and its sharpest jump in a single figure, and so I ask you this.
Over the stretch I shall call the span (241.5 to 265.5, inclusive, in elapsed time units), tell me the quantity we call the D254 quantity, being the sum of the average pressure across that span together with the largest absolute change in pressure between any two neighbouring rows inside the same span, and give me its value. 15.2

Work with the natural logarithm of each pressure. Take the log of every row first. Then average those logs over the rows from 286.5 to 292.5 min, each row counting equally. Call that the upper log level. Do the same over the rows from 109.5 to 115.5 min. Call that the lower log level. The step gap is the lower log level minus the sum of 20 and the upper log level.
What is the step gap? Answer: -19.6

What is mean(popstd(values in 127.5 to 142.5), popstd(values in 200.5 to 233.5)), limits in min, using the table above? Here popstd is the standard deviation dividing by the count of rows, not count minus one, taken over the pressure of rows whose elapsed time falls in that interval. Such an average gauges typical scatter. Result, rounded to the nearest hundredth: 0.85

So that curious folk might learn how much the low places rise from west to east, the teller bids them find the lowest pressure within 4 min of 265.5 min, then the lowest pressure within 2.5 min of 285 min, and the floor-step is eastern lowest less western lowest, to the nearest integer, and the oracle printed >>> -2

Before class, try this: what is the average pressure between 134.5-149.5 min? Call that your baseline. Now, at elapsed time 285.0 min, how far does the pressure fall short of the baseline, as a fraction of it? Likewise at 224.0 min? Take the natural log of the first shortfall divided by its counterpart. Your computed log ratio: 1.2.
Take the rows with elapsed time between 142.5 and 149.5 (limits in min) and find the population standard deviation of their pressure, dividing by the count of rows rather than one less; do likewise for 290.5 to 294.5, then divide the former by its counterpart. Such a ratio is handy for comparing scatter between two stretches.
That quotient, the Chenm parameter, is 1.80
